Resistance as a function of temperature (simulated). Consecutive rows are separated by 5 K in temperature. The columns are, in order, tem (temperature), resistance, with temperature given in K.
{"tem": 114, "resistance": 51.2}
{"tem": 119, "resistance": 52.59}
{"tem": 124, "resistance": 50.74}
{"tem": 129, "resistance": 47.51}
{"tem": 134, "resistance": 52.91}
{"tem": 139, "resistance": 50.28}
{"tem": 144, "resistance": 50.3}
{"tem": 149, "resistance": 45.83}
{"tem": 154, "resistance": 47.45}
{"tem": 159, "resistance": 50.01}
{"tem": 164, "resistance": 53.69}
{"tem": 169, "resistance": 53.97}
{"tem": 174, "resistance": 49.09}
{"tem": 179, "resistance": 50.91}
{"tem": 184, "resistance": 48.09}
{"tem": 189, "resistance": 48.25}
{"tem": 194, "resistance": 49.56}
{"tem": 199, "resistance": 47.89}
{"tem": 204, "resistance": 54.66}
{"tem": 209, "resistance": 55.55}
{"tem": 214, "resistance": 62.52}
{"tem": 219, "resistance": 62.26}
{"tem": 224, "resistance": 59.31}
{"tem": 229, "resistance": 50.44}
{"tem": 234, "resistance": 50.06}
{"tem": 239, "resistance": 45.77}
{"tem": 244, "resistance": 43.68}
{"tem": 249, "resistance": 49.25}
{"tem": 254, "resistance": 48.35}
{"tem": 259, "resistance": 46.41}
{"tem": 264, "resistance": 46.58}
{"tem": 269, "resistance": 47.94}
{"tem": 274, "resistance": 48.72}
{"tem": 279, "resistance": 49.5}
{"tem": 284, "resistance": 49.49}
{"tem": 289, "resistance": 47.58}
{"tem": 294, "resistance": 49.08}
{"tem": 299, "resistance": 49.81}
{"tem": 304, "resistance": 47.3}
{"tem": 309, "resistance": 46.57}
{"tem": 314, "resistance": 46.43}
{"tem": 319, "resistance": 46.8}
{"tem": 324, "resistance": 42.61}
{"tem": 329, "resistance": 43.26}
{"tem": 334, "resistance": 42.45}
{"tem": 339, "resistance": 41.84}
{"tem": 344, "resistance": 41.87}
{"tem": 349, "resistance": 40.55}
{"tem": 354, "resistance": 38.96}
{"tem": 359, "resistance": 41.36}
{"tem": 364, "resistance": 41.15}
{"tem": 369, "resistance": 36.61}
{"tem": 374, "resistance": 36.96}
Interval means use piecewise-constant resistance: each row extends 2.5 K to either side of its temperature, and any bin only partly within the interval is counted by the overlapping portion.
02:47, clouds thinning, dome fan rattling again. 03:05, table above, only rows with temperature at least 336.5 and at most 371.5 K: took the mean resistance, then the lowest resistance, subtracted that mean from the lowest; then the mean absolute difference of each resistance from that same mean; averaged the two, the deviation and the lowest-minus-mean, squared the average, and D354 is 1.29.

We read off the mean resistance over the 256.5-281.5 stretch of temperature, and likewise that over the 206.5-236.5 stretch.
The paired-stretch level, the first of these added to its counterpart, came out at 105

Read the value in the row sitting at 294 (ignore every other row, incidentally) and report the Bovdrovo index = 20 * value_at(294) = 982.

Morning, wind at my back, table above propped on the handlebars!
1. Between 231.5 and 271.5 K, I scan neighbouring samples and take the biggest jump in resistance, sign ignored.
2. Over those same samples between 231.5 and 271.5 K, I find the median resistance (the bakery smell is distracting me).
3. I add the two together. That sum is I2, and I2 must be 52.8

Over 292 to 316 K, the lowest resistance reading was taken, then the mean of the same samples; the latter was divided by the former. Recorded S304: 1.03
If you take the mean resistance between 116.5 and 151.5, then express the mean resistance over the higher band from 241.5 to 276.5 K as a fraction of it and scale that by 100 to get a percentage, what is 95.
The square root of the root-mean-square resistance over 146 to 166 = 7.02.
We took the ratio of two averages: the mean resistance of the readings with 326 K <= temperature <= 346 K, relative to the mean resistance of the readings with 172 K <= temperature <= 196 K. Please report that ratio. 0.86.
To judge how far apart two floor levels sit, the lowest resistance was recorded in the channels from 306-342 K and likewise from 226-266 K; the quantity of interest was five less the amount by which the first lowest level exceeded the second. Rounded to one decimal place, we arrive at 6.8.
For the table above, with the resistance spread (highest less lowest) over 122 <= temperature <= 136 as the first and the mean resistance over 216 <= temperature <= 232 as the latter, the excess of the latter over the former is 51.9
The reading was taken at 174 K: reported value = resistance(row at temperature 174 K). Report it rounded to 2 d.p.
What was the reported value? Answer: 49.09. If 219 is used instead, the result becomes 62.26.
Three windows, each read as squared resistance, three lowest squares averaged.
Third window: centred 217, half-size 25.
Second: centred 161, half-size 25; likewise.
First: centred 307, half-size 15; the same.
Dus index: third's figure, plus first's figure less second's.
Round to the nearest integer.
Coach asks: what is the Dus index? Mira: 2232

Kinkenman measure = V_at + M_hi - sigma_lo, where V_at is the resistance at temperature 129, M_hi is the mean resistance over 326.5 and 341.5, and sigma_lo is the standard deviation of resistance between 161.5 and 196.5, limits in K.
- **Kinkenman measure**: 88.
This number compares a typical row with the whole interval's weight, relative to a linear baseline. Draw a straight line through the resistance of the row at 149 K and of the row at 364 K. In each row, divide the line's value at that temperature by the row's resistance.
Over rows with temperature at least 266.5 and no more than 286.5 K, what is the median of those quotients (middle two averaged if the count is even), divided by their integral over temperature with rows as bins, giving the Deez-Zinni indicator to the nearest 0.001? 0.050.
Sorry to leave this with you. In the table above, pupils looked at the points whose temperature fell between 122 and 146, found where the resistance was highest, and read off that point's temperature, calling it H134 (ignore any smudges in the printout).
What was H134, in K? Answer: 134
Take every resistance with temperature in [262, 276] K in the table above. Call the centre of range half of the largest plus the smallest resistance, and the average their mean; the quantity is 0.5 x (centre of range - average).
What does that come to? -0.05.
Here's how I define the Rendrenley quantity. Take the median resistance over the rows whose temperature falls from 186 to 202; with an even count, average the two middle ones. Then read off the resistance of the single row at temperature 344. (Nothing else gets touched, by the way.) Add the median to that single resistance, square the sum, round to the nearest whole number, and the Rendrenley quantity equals 8122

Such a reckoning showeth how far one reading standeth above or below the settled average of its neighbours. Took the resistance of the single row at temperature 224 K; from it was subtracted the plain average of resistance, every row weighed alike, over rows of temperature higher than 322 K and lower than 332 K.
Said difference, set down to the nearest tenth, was 16.4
